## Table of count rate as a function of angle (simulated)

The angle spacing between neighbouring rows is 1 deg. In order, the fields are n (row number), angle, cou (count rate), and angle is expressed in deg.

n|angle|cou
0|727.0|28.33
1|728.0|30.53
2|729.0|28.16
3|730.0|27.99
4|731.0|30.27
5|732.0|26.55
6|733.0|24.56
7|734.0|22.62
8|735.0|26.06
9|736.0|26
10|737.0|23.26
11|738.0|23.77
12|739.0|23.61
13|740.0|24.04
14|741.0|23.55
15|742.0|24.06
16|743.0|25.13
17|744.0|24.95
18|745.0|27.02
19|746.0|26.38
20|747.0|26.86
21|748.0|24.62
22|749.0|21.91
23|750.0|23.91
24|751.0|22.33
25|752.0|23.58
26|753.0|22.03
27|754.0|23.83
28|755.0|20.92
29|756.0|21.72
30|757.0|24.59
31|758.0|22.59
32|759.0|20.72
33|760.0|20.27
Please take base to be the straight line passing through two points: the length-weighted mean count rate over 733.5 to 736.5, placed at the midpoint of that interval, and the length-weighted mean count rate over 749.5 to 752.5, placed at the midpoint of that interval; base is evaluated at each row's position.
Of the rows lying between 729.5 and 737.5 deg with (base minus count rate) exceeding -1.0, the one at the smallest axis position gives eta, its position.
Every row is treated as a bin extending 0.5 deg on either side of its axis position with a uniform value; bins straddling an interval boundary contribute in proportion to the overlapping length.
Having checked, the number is 733.0 deg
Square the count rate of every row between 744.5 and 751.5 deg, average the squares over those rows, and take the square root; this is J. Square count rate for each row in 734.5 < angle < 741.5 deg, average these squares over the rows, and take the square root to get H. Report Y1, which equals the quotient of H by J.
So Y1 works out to 0.98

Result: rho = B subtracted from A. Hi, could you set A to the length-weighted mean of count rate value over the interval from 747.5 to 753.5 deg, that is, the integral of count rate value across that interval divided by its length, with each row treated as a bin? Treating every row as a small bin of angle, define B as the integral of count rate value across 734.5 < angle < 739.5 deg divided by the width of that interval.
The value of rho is -1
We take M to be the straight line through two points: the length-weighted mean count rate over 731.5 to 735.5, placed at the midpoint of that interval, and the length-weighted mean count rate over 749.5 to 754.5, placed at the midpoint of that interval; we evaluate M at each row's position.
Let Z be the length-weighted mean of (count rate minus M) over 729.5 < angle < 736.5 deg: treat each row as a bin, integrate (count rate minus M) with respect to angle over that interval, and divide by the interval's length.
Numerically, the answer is 1.30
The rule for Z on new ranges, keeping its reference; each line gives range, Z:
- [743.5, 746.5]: 2.30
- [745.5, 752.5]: 0.80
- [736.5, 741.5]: -0.76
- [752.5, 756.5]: -0.77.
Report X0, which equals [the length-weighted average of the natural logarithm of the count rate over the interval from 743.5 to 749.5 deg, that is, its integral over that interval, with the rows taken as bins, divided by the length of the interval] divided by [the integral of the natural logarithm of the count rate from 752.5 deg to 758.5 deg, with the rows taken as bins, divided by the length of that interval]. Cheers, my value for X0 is 1.04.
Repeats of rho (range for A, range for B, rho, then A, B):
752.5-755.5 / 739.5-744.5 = -2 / 22.3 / 24.3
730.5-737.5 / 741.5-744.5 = 1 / 25.6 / 24.7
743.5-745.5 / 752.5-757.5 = 3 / 26.0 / 22.6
